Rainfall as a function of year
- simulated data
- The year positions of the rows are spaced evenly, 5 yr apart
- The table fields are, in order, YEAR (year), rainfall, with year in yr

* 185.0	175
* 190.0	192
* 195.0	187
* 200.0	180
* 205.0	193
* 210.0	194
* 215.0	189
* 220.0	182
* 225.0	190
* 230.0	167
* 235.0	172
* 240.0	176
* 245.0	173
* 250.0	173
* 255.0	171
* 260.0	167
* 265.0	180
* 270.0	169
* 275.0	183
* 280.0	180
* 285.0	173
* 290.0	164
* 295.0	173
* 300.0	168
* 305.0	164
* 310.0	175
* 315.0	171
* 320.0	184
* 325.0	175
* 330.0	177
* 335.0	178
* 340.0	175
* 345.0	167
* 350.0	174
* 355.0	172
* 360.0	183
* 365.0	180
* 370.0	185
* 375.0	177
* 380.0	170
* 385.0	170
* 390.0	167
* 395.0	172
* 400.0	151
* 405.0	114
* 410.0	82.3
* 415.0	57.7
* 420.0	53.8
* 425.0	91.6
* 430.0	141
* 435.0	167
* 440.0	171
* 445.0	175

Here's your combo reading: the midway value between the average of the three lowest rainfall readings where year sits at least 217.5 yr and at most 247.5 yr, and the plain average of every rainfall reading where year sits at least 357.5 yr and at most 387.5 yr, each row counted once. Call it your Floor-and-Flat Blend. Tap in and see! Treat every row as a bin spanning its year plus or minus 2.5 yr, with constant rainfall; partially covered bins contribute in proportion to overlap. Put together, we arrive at 174.1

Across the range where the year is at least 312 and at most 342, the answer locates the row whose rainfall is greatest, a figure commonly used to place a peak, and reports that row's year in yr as 320.0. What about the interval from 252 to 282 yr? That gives 275.0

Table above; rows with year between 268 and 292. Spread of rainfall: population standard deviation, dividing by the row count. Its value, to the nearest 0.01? 6.97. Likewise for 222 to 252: 7.15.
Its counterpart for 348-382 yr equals 5.23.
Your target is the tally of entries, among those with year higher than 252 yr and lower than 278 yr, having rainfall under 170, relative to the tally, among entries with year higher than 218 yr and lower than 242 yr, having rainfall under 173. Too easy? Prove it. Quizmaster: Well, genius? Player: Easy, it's 1.0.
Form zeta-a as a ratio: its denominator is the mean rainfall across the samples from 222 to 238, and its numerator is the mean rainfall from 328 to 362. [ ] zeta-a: 0.99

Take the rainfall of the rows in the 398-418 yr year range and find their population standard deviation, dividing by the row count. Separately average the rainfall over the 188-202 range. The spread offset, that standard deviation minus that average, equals -151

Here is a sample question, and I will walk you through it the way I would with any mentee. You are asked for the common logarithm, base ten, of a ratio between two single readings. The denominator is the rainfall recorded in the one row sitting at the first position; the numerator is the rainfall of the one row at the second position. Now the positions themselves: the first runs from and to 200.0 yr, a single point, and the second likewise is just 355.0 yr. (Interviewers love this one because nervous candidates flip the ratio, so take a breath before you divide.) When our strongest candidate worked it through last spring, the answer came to -0.02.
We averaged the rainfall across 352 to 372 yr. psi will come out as 180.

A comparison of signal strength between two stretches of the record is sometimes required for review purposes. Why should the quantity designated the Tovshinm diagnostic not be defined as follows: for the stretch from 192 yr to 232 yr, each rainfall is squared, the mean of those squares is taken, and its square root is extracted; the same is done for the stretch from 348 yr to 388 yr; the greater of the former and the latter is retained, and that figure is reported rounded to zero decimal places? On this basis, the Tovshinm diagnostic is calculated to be 185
